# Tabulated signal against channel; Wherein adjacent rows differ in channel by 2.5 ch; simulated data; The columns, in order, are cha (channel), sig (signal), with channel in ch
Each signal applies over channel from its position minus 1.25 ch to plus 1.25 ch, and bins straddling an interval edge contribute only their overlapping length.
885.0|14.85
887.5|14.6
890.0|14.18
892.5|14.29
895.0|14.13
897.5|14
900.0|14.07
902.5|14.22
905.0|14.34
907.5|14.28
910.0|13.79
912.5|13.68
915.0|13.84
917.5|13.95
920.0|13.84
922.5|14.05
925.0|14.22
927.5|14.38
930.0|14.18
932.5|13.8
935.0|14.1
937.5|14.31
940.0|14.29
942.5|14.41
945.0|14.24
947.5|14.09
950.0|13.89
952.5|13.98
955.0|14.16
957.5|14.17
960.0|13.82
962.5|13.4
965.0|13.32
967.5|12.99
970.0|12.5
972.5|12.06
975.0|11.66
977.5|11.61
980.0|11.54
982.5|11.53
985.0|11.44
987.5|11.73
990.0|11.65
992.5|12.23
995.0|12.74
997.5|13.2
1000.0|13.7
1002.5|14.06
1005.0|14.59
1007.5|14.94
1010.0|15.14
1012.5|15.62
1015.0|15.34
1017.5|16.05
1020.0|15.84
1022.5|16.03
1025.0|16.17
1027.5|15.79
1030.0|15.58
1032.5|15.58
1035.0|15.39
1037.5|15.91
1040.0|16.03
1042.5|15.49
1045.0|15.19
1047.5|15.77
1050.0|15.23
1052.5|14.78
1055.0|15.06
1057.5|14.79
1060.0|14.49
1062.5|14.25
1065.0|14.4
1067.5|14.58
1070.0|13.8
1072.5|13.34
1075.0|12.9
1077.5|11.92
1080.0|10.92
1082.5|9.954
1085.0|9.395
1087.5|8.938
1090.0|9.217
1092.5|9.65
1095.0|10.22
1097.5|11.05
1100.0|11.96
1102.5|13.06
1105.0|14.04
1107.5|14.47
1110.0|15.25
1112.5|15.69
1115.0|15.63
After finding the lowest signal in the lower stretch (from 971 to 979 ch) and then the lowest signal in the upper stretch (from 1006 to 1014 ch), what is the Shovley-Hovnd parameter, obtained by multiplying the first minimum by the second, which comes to 173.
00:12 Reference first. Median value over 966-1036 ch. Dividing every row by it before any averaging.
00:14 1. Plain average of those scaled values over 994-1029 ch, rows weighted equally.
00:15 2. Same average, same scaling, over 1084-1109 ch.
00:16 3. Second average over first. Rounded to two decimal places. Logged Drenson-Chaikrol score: 0.75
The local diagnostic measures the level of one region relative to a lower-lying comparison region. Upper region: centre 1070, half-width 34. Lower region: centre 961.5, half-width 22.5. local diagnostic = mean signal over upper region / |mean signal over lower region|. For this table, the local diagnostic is 0.99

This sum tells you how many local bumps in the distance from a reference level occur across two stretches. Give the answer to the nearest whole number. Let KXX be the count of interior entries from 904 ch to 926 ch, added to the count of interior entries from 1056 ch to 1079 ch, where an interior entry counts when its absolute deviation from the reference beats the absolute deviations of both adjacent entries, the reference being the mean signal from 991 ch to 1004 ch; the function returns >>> 2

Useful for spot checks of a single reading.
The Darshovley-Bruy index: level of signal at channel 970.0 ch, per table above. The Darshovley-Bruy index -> 12.5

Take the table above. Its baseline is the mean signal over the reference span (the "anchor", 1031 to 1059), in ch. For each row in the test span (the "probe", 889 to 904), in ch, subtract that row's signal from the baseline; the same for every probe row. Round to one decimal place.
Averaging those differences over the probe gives 1.2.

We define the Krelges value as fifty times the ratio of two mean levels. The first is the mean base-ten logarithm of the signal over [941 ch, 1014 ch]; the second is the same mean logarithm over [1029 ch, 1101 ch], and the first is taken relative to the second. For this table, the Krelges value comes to 50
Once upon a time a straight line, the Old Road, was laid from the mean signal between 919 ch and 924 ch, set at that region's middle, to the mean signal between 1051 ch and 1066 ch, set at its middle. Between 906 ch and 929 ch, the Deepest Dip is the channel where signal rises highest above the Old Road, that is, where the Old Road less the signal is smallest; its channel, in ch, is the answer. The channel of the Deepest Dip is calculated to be 927.5 ch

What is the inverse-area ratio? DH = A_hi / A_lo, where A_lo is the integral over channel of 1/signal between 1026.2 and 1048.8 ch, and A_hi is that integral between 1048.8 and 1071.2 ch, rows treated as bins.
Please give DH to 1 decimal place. 1.1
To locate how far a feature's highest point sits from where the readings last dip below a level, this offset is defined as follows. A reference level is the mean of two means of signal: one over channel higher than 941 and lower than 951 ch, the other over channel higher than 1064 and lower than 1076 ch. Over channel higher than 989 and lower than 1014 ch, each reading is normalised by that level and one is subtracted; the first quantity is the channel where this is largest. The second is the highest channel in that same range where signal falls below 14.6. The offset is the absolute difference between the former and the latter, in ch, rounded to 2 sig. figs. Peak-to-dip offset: 7.5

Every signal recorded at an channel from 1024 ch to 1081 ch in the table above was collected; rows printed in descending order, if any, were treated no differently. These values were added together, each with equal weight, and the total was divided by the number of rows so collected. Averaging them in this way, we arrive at 14.7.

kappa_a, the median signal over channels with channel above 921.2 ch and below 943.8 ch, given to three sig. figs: 14.2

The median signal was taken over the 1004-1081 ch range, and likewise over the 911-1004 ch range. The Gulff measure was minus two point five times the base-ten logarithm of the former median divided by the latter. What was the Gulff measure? -0.10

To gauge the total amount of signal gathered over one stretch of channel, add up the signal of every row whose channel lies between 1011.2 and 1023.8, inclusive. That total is 79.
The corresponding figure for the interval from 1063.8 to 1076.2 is 69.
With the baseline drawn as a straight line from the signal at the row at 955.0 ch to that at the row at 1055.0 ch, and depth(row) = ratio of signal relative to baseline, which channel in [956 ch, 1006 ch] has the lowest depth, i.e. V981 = 985.0 ch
